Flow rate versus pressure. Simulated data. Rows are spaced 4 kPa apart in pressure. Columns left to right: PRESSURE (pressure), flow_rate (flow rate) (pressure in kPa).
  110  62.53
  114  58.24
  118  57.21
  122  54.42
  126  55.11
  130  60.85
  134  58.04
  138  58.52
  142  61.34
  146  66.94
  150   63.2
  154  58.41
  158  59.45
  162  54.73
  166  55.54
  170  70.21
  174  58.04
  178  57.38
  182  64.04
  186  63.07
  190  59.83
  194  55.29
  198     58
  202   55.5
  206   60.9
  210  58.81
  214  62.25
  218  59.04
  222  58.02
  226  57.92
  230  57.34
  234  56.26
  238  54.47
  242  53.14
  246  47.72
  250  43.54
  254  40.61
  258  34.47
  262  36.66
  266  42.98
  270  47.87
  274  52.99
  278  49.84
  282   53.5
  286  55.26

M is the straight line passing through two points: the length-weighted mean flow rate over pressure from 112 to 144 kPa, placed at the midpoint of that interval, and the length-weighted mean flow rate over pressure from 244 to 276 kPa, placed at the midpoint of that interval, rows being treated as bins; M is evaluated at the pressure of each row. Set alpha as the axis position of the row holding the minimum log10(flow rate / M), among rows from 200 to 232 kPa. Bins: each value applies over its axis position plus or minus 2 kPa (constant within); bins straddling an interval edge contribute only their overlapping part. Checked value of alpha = 202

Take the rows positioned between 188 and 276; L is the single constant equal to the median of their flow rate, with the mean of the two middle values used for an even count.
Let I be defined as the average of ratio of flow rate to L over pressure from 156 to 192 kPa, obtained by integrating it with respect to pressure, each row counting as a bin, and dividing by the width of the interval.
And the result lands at 1.09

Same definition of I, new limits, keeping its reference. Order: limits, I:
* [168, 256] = 1.03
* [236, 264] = 0.80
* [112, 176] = 1.07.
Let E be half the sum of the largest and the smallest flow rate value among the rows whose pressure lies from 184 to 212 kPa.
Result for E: 59.2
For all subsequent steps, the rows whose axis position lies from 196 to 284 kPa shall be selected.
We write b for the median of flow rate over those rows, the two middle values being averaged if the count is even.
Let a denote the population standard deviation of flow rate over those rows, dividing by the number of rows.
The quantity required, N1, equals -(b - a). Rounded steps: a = 7.8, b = 54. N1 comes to -46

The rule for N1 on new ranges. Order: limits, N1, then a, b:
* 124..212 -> -55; 3.9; 59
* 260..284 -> -43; 5.9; 49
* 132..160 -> -56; 3.0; 59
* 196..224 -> -57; 2.0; 59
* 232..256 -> -45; 5.8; 50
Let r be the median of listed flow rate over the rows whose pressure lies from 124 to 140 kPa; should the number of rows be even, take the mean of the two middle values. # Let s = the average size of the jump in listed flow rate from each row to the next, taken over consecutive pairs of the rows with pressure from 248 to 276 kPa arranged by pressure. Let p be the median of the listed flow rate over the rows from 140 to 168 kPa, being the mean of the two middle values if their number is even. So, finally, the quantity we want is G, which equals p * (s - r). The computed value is -3191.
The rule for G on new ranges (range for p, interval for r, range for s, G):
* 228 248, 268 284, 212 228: -2722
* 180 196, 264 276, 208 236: -2845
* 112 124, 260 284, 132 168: -2623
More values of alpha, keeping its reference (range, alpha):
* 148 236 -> 162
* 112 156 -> 122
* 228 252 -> 250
